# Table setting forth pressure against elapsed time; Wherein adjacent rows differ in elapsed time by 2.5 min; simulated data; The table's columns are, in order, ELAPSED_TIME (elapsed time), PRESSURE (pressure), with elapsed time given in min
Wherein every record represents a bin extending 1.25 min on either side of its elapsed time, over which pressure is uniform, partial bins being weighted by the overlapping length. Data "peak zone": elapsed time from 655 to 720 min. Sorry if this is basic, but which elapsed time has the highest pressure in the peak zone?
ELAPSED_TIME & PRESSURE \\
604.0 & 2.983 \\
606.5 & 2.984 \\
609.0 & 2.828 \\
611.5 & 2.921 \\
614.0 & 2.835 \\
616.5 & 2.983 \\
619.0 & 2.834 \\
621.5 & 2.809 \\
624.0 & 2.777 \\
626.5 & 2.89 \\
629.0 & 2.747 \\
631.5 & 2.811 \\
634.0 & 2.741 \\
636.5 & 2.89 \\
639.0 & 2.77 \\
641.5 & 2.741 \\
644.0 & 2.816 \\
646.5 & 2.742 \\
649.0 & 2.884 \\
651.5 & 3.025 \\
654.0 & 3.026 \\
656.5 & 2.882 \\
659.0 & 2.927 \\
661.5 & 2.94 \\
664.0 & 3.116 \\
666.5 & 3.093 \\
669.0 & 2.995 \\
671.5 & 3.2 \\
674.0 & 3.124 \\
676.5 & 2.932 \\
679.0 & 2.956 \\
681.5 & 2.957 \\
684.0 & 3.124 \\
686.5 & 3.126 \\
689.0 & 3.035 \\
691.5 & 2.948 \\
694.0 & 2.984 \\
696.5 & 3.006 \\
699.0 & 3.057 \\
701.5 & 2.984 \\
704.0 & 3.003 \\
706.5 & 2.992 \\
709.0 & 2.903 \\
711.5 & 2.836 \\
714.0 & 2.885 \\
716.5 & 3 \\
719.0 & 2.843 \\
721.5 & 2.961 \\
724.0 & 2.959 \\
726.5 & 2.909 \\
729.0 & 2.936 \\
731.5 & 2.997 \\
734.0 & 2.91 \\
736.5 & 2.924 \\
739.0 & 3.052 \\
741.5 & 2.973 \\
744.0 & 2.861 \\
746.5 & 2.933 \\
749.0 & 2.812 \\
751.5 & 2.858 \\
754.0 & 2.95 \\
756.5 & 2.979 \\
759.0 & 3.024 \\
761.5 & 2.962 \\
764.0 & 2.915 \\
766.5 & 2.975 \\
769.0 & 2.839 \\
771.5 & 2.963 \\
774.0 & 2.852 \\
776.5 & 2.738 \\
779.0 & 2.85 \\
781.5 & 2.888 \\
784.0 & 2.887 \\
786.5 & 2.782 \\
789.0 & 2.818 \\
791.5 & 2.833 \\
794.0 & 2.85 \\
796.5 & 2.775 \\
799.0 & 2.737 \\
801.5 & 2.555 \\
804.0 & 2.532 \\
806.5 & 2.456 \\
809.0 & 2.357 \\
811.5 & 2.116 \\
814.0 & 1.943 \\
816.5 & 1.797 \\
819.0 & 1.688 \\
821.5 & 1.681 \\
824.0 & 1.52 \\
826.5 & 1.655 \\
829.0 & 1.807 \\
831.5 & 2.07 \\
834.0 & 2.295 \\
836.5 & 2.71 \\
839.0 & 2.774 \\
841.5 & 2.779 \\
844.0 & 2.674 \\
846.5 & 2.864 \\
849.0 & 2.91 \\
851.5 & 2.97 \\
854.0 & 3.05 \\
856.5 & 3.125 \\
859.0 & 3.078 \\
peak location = 671.5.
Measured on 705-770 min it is 739.0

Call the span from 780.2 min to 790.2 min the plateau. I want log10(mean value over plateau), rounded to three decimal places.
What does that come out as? 0.454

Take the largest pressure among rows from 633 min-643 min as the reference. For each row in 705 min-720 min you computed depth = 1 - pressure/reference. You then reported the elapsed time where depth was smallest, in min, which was 716.5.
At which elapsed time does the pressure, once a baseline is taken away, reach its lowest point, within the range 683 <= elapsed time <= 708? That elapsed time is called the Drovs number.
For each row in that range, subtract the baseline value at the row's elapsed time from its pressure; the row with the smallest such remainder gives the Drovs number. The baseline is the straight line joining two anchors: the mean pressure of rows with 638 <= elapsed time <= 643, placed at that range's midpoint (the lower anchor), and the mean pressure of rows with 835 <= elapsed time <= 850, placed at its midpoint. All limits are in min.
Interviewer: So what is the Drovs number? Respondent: 691.5 min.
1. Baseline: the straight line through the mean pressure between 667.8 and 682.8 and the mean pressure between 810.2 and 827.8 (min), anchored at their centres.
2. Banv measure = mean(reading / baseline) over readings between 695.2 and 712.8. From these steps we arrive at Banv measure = 1.07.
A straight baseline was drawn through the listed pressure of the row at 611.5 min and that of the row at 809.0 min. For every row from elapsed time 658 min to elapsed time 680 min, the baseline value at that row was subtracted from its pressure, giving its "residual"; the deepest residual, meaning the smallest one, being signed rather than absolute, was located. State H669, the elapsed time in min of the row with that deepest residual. 659.0 min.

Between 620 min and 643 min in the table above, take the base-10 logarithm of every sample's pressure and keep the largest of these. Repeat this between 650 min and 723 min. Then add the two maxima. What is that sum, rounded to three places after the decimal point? 0.966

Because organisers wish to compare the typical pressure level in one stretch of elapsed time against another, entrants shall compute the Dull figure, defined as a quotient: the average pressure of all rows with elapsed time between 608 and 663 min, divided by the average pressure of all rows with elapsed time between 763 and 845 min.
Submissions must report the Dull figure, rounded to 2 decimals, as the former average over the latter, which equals 1.15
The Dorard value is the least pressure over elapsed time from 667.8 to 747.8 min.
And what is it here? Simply 2.836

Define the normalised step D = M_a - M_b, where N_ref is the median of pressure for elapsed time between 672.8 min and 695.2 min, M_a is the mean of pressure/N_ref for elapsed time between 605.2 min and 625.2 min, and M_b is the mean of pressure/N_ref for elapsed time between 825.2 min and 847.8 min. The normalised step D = 0.16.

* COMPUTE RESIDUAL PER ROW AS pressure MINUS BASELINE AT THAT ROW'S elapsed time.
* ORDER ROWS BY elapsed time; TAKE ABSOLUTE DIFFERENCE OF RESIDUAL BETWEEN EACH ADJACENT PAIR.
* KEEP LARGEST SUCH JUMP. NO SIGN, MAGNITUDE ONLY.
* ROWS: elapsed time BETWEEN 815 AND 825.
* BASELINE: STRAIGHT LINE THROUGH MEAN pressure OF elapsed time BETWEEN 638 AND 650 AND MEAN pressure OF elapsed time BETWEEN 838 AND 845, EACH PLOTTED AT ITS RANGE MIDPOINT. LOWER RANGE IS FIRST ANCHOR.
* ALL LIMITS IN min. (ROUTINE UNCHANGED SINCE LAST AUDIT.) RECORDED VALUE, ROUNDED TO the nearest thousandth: 0.160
